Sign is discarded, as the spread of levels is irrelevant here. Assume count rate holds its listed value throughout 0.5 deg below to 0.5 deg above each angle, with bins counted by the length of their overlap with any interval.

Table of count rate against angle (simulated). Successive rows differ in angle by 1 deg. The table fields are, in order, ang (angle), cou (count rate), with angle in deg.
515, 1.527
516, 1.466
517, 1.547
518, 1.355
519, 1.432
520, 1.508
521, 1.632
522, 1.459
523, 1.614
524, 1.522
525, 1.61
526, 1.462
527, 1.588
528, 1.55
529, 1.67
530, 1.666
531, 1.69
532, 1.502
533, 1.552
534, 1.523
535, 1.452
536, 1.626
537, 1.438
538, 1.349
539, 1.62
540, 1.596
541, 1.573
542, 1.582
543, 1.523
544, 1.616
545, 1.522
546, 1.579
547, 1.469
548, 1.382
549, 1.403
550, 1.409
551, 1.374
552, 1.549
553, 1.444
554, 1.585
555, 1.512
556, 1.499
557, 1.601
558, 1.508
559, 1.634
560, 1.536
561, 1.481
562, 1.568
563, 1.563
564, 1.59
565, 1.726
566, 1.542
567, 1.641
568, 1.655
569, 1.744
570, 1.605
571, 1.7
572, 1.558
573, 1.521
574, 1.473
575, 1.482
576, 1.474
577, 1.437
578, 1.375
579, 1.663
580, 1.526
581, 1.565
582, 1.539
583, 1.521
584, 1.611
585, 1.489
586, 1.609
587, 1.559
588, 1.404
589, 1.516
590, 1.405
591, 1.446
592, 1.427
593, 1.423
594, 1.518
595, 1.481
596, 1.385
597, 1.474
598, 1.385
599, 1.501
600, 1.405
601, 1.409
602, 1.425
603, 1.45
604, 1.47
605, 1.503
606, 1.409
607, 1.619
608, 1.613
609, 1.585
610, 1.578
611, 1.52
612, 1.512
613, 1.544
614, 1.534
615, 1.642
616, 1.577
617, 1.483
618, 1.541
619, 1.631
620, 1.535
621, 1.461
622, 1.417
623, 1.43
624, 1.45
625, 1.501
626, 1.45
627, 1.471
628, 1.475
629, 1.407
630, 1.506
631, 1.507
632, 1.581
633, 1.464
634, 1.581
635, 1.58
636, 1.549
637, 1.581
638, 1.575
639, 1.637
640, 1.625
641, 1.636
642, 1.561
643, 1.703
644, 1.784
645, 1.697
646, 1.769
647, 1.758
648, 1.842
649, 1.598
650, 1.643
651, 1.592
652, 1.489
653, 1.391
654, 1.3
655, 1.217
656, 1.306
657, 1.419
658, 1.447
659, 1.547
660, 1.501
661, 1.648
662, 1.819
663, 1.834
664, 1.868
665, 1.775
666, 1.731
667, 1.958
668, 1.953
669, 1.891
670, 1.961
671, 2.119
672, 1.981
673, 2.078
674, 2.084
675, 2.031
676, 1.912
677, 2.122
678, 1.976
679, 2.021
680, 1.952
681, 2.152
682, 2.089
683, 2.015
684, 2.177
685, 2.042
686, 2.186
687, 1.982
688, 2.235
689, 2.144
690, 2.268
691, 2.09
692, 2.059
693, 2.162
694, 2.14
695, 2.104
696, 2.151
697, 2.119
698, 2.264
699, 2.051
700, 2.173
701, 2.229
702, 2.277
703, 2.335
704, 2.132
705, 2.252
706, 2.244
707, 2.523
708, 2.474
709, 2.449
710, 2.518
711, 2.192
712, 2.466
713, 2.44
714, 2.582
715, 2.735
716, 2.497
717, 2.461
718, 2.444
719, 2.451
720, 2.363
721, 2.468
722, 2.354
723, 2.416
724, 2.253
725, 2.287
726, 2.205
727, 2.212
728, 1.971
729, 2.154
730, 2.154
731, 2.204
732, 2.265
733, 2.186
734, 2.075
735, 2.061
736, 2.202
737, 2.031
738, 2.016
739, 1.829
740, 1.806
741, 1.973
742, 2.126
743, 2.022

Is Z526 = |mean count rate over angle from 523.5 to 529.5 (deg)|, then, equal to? 1.57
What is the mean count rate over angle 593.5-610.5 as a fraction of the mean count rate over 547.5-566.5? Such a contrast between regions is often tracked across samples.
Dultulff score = 1.0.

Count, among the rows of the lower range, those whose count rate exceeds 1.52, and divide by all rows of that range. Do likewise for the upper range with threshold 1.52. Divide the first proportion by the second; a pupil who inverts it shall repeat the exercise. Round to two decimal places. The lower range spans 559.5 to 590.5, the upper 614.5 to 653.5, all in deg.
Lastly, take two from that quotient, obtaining -0.90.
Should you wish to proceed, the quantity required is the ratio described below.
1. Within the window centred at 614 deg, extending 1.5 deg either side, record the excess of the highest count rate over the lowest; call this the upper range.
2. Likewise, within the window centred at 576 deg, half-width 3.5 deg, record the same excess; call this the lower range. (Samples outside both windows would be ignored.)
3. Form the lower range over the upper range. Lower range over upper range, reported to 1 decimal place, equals 2.7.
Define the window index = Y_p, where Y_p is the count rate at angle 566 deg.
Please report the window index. 1.542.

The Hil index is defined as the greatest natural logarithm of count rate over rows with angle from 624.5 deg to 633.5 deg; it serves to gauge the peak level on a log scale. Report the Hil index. 0.46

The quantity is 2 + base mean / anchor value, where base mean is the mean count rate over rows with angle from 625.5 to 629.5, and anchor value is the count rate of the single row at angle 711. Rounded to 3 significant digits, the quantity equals 2.66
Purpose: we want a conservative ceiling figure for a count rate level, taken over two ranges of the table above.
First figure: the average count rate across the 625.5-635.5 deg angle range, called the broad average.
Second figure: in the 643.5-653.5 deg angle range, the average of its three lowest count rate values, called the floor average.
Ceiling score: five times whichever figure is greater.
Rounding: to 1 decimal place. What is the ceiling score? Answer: 7.5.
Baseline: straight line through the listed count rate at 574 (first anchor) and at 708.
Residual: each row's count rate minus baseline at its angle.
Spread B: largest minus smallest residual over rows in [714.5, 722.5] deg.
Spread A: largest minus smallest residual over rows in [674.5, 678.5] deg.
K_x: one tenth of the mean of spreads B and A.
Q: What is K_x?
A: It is 0.0318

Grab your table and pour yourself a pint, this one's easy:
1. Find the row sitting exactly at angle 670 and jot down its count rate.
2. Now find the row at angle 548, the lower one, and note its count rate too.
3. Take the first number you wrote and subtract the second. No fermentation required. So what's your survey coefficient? 0.6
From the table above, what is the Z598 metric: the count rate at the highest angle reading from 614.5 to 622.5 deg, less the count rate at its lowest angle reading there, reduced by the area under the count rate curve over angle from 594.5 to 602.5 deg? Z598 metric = -11.7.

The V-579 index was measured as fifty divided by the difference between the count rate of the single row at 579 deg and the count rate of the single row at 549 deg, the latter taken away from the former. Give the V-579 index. 192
